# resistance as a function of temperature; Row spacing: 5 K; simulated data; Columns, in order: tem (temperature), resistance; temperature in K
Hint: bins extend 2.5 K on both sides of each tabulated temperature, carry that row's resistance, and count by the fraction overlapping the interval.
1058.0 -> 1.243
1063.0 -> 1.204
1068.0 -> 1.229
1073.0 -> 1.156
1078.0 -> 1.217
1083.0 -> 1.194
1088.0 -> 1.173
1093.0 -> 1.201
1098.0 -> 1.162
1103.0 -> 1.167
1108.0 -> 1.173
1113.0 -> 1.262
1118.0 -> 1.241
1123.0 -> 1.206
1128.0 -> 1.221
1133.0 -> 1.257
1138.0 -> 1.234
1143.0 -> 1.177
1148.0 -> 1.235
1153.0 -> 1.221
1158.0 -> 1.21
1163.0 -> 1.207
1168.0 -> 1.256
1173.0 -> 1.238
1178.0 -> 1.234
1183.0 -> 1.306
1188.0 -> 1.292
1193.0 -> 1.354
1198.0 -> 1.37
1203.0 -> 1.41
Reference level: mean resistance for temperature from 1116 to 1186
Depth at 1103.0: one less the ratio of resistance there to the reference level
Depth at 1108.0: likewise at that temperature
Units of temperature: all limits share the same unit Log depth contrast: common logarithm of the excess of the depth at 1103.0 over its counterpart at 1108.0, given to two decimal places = -2.31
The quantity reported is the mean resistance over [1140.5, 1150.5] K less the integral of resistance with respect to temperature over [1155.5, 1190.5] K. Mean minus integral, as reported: -43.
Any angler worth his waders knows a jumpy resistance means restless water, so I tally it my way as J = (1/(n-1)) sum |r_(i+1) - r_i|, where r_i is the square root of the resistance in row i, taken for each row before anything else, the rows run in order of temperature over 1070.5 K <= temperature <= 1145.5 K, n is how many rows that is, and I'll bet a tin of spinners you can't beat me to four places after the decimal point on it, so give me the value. 0.0149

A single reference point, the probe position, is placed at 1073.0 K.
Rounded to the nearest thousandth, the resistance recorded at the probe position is 1.156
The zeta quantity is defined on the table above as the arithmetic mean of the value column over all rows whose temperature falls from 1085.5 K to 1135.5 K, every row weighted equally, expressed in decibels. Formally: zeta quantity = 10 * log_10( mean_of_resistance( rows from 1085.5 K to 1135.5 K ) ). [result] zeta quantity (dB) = 0.81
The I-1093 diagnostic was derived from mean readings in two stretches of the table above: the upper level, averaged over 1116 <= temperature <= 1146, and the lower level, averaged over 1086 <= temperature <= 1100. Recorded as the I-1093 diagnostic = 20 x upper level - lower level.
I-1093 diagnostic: 23.3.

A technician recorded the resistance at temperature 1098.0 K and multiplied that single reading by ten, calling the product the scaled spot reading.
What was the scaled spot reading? 11.6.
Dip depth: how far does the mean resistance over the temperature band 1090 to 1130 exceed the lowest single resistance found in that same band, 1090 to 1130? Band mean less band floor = 0.042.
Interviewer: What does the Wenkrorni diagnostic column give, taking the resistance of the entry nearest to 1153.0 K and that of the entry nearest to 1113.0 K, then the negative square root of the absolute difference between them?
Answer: -0.20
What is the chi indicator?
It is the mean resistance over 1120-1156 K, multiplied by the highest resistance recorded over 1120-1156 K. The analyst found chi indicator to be 1.54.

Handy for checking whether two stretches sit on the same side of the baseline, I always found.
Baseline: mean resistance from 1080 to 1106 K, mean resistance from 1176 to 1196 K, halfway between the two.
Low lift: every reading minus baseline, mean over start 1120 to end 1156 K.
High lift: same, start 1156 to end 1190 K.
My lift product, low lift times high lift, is -0.0002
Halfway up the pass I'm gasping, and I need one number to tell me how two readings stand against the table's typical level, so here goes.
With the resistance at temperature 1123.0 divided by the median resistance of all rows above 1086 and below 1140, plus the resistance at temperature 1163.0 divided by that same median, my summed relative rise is 2.00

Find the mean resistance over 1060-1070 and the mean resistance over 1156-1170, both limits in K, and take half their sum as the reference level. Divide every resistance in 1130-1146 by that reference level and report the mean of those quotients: 1.00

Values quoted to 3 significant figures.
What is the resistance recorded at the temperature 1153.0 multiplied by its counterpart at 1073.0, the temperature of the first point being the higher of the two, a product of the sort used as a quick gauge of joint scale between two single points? 1.41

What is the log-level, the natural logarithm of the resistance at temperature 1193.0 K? 0.30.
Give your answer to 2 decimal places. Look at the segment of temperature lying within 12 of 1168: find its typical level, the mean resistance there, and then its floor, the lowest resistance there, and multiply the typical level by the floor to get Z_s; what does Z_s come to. 1.48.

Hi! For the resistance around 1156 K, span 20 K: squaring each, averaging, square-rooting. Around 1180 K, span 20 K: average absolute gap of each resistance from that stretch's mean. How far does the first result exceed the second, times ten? 11.9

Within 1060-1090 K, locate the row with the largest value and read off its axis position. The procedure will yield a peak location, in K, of 1068.0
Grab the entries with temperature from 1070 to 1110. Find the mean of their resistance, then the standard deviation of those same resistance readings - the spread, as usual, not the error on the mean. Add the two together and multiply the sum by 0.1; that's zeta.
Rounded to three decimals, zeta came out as 0.120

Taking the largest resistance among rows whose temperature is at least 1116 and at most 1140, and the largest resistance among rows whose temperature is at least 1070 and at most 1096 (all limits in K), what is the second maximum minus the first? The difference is -0.040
